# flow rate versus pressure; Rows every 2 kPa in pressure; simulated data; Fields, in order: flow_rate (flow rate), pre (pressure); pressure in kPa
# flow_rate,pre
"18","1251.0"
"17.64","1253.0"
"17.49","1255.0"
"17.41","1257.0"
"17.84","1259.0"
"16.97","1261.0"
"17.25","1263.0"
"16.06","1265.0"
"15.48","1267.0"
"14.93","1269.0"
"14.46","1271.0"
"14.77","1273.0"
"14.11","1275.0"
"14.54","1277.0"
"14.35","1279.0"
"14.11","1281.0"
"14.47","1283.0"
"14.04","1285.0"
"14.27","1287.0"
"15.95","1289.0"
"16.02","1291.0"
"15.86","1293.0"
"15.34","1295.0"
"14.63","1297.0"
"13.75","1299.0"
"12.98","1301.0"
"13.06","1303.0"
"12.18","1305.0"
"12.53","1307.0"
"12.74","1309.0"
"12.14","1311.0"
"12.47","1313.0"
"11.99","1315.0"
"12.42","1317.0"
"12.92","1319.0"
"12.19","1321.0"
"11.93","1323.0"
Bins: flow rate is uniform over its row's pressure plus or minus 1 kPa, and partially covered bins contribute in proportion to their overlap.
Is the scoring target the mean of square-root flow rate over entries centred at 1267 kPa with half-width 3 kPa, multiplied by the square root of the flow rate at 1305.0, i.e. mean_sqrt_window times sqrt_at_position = 13.7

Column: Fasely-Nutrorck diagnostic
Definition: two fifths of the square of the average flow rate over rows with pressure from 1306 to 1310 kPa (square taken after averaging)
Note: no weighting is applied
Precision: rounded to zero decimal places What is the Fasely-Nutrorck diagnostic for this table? 64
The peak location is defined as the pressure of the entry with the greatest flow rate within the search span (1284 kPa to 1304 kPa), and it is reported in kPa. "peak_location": 1291.0 kPa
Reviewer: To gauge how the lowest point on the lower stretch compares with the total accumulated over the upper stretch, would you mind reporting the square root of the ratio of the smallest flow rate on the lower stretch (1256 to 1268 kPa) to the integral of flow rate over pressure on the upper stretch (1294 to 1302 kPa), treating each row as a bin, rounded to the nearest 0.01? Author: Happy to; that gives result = 0.37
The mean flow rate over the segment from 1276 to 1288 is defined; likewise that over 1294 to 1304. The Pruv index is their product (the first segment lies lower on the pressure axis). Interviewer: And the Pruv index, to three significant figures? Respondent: 199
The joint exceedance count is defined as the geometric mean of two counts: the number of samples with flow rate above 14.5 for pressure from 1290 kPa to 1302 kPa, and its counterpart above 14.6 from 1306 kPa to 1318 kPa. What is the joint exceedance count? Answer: 0.0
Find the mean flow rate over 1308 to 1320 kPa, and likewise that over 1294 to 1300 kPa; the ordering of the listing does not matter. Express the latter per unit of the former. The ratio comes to 1.17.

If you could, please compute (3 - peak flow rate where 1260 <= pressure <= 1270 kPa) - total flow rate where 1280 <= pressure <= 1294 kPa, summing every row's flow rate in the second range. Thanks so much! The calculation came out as -119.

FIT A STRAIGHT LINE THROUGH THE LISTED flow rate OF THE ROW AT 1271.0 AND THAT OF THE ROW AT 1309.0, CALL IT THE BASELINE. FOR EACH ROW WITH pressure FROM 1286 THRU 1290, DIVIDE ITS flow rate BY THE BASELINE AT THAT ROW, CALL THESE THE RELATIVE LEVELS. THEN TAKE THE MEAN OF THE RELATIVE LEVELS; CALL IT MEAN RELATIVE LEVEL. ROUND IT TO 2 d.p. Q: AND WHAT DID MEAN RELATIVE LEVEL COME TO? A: 1.10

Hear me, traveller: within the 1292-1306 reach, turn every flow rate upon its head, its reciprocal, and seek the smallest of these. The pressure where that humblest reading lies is 1293.0 kPa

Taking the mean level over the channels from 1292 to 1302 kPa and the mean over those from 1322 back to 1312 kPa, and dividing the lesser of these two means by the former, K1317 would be 0.85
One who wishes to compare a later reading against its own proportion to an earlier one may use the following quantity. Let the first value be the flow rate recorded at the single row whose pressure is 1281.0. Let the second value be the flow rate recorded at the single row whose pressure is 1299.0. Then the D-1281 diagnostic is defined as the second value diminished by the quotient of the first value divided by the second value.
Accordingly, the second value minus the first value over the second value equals 13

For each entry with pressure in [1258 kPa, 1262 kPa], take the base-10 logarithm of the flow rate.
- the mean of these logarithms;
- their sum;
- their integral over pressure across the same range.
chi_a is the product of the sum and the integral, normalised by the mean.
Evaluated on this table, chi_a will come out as 9.9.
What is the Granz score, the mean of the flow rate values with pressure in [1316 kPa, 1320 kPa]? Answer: 12.7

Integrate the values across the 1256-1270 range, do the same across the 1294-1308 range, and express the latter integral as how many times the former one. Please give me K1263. 0.815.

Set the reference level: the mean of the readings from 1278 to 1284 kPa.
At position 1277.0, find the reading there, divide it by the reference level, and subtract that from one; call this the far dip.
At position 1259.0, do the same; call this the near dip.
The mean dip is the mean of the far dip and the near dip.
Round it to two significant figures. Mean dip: -0.13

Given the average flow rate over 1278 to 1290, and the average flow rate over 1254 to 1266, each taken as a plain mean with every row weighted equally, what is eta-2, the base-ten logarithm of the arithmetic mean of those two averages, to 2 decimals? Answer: 1.20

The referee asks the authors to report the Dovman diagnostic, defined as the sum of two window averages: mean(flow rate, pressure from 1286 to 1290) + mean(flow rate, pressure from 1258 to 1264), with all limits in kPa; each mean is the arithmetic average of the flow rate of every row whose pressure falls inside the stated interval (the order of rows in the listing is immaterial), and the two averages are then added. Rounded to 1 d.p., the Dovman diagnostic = 32.5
